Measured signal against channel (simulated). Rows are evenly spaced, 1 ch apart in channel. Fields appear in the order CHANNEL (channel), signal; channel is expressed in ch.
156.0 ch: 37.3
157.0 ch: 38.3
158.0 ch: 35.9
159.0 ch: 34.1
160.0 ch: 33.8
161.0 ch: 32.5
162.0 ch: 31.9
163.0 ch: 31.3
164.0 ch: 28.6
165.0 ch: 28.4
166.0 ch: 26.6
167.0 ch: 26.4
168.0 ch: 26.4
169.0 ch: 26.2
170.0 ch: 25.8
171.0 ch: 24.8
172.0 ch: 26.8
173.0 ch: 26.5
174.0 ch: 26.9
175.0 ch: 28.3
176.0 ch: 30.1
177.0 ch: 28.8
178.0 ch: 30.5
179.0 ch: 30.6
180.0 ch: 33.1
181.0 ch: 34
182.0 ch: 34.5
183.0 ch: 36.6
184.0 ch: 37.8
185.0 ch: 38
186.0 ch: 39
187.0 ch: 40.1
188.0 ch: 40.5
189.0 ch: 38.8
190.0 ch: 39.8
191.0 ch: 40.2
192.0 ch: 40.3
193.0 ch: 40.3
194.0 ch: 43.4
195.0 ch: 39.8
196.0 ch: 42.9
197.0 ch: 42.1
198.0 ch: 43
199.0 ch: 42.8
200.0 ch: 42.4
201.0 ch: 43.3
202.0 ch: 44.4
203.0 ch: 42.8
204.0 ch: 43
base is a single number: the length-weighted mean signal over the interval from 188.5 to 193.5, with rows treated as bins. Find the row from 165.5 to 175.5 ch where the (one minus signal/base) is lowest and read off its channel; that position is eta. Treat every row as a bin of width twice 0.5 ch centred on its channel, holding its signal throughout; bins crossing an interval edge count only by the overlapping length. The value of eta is 175.0 ch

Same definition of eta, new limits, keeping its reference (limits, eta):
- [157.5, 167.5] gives 158.0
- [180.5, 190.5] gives 188.0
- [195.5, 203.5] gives 202.0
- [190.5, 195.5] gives 194.0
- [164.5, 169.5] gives 165.0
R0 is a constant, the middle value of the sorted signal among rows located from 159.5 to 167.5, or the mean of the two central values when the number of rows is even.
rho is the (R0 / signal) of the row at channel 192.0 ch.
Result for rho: 0.743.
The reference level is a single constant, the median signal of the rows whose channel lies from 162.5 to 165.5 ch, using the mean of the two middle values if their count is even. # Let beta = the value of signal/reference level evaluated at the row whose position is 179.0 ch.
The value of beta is 1.1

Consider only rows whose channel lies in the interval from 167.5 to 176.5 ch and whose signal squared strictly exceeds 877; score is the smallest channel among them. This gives 176.0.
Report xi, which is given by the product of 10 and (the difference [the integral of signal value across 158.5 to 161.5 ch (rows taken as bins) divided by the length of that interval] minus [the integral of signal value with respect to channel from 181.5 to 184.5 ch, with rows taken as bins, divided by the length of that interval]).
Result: -28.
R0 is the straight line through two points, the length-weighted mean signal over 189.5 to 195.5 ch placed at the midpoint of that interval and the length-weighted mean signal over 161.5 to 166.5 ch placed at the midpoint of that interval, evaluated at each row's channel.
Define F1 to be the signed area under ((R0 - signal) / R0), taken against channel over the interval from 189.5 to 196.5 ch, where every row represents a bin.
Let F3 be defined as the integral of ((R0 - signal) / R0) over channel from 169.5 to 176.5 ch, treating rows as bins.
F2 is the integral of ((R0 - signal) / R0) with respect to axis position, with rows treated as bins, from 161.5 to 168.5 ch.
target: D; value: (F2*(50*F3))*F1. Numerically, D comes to -0.37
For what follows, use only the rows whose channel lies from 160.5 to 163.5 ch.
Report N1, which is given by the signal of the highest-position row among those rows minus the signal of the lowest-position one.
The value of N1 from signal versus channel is -1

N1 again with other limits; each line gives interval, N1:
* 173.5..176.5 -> 3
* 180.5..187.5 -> 6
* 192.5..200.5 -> 2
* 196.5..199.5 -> 1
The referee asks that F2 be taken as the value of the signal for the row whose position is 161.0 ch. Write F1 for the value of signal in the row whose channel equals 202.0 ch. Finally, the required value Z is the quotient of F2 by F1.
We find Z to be 0.7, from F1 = 44.4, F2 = 32.5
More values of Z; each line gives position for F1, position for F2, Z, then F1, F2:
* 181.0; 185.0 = 1.1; 34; 38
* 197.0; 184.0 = 0.9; 42.1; 37.8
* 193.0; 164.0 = 0.7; 40.3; 28.6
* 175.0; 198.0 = 1.5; 28.3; 43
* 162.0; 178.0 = 1.0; 31.9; 30.5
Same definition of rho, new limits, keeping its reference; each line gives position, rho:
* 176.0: 0.995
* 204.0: 0.697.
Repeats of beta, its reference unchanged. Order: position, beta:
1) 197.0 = 1.5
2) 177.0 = 1.0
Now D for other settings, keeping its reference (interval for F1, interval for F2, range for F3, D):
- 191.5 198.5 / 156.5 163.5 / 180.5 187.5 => 0.02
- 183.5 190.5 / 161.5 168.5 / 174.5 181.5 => -1.43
